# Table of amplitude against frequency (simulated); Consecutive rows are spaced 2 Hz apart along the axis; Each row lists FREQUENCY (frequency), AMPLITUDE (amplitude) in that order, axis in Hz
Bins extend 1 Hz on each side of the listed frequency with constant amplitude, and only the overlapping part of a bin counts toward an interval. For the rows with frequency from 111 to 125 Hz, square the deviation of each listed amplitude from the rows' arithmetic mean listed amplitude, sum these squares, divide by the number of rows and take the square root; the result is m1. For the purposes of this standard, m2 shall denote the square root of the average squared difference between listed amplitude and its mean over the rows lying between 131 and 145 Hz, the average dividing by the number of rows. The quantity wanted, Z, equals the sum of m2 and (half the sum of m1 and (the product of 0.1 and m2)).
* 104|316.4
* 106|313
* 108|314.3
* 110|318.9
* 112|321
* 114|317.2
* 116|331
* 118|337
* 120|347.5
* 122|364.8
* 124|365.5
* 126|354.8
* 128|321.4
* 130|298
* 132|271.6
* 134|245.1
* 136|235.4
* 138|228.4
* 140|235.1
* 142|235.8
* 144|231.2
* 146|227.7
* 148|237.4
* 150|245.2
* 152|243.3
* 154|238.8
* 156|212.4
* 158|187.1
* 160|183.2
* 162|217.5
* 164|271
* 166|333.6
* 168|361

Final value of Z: 23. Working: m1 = 18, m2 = 14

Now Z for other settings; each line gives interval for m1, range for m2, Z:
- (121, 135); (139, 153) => 28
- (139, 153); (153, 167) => 54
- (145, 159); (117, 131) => 34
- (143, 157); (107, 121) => 17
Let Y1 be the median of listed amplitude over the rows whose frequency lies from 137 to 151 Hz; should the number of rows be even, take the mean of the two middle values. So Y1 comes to 235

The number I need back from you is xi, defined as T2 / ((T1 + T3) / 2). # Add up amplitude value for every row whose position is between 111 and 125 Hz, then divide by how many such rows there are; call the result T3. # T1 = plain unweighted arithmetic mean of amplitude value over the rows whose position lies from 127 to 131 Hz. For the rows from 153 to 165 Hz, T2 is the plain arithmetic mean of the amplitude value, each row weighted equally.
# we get 0.67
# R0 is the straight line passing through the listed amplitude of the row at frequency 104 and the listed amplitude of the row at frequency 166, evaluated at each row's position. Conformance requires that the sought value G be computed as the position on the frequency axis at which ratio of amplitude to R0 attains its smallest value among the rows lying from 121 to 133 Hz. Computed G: 132 Hz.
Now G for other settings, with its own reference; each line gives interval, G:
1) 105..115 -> 106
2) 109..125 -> 114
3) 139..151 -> 146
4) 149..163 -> 160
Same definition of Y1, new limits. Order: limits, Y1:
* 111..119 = 326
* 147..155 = 241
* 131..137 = 245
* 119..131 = 351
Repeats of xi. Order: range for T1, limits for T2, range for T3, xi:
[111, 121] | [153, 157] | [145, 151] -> 0.80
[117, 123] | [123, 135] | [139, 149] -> 1.06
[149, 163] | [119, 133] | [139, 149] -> 1.47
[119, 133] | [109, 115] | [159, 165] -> 1.15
